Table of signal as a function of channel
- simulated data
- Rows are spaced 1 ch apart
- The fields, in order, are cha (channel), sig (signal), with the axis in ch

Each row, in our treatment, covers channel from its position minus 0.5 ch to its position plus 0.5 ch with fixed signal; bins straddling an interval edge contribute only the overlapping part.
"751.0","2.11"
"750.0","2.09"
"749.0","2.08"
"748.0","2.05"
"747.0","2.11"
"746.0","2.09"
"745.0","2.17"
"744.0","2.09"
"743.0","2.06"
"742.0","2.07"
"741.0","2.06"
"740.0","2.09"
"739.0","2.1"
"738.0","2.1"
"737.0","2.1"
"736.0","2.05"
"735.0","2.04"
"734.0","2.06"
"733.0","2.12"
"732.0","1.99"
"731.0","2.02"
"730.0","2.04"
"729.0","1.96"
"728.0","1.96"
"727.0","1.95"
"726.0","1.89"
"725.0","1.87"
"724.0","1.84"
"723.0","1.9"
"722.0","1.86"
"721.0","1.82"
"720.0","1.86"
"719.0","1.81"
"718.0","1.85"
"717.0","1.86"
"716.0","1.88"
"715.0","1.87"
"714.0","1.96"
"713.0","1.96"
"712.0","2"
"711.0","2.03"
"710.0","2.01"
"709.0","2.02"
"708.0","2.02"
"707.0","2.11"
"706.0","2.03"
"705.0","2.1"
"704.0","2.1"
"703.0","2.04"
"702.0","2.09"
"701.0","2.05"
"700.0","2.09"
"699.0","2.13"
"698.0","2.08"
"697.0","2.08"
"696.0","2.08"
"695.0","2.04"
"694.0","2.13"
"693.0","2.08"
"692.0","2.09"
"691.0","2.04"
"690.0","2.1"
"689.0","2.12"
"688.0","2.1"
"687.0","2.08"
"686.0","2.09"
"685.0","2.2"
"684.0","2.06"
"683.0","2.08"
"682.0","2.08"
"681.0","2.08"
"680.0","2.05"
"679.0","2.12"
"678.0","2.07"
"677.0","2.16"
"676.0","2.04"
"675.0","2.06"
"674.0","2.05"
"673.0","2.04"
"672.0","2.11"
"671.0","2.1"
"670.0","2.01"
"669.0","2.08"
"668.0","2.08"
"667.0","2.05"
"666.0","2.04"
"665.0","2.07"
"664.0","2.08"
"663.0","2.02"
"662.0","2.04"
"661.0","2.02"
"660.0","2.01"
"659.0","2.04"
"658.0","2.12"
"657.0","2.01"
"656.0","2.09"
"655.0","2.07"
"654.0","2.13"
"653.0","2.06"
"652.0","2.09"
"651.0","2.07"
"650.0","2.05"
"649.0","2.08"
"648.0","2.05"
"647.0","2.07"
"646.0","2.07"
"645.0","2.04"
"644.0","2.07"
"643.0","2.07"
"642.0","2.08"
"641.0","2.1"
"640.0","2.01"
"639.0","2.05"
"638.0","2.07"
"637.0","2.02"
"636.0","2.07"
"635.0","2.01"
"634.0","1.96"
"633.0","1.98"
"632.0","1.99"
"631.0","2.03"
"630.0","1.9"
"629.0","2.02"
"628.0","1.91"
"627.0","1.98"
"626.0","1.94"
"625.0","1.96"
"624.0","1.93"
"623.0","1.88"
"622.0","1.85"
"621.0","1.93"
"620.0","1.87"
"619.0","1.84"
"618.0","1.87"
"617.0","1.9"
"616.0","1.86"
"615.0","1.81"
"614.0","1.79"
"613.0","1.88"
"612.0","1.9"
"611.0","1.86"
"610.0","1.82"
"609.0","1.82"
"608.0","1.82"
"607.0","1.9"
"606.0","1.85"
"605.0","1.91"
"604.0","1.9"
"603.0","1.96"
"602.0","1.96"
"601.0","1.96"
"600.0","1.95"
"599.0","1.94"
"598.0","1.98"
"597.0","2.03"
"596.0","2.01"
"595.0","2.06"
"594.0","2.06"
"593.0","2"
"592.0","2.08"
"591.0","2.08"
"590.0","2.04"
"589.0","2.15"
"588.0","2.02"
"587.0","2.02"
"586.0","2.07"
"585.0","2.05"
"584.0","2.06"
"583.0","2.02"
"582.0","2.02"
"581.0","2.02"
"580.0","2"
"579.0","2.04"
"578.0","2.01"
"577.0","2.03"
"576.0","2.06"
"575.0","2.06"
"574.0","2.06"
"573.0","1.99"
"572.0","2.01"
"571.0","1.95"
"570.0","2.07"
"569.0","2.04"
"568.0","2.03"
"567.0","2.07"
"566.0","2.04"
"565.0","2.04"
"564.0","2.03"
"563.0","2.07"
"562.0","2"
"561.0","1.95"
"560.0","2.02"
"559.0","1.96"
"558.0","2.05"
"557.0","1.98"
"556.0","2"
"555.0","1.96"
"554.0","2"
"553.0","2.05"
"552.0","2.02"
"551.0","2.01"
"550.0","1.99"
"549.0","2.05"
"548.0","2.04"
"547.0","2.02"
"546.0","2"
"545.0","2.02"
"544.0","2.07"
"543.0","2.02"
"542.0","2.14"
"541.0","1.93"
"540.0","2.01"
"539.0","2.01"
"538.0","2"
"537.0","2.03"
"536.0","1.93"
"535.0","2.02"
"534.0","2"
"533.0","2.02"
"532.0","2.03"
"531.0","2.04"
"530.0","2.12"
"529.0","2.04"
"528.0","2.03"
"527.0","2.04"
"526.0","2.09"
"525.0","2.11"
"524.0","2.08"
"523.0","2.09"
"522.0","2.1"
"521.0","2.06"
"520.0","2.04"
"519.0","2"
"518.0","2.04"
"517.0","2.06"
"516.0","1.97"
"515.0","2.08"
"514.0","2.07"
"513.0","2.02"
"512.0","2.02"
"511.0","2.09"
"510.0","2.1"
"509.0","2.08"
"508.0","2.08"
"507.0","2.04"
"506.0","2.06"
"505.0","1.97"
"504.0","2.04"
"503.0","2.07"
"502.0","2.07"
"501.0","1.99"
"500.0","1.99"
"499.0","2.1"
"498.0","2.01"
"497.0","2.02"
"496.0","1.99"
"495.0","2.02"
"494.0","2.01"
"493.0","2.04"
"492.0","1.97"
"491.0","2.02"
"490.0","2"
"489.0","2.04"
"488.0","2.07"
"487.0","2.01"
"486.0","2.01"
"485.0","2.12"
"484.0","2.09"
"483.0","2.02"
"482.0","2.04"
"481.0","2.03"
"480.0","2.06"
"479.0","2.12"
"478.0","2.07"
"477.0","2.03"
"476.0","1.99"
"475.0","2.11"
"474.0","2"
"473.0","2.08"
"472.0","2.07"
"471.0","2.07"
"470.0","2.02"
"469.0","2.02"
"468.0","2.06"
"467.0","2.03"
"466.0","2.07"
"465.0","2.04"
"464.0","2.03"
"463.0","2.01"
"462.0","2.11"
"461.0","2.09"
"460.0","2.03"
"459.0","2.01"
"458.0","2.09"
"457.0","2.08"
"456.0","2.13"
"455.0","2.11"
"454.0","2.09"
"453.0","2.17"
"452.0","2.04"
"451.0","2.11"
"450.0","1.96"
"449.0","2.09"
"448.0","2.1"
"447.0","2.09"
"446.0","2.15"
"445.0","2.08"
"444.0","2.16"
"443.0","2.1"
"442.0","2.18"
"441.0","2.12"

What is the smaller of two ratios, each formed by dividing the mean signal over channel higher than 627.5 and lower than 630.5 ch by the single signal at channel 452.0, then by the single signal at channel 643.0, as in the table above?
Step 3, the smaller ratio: 0.939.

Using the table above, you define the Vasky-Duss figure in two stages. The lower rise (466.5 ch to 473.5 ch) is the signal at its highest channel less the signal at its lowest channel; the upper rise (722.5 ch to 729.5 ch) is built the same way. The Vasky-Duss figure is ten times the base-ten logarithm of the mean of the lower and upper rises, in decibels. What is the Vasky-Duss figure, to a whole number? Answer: -13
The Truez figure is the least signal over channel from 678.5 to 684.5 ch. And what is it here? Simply 2.05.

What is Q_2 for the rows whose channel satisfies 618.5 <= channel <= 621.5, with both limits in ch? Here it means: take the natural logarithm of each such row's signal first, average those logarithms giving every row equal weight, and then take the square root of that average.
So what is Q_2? 0.794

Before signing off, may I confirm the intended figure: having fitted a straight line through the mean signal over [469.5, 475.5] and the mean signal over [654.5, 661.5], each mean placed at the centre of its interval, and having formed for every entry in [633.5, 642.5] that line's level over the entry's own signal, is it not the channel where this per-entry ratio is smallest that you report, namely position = 641.0 ch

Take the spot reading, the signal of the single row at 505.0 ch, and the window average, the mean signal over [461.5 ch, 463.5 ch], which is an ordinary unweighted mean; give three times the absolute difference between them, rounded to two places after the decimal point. 0.27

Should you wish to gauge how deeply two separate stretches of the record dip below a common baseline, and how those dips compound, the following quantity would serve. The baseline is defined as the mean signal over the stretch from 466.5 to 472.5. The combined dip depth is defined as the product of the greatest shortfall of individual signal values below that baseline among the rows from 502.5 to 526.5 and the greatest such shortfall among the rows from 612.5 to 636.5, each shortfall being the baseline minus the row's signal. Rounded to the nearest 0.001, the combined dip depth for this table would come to 0.019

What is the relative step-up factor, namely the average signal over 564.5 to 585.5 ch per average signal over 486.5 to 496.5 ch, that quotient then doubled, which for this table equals 2.01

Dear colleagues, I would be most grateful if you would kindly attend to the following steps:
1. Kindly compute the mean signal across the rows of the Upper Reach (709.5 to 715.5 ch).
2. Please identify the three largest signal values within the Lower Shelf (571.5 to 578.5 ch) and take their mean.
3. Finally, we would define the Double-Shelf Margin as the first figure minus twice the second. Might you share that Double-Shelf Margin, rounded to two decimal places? -2.15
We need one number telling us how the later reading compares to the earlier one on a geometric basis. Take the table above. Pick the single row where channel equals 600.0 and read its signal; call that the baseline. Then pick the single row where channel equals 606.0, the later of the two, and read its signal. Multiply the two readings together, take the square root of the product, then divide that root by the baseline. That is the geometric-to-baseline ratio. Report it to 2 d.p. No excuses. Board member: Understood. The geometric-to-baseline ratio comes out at 0.97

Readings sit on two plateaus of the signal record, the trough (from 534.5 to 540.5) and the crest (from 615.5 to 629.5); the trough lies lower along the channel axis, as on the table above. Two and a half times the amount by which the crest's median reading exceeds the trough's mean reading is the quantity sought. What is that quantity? -0.24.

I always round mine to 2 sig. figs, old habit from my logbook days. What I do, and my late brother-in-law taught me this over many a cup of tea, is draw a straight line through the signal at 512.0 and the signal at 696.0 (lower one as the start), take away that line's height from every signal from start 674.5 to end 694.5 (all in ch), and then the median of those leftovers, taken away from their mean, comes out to 0.011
